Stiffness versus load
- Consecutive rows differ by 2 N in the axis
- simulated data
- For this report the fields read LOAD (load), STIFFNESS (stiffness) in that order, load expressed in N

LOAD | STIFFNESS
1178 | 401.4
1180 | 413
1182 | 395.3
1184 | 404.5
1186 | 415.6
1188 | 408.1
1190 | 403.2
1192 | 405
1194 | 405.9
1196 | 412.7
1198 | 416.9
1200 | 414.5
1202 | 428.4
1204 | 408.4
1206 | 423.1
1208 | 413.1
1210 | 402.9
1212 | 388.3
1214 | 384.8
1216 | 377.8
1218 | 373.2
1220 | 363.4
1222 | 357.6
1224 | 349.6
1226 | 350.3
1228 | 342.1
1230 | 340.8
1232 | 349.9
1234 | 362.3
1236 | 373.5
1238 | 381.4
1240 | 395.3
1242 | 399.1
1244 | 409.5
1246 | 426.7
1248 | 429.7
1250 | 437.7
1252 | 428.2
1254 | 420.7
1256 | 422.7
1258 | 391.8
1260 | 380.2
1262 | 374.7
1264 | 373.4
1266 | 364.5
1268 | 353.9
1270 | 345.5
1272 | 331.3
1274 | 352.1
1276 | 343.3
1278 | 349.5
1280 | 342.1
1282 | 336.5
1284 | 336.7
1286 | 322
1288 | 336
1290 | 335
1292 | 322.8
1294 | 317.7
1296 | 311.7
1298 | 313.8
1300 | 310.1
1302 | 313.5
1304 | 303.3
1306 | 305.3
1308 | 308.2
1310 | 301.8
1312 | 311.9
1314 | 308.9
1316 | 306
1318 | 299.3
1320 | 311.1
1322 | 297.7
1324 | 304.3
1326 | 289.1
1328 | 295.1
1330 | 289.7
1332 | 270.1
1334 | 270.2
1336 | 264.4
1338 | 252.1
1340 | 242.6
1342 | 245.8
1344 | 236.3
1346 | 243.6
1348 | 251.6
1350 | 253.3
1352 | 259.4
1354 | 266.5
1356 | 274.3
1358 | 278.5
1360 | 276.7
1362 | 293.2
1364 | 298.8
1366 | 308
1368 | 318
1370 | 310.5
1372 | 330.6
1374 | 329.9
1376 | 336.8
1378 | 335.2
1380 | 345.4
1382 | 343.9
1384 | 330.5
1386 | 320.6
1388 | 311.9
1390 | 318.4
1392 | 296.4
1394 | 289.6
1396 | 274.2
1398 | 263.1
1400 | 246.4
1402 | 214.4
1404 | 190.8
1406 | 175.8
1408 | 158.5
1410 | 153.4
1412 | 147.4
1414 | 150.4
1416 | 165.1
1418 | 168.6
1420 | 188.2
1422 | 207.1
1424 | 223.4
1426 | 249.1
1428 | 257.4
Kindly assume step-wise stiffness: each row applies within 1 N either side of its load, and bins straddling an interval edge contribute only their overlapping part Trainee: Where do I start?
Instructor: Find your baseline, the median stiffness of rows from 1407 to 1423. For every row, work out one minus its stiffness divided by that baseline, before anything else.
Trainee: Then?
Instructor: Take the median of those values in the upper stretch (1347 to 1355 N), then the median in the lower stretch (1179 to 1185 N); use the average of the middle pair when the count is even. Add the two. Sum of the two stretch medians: -2.08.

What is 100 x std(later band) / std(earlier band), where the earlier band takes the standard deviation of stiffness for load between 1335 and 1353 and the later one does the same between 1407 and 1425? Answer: 307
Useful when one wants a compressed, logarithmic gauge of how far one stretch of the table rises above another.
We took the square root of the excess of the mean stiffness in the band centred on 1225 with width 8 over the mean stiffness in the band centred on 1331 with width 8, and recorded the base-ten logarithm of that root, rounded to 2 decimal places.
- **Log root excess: 0.92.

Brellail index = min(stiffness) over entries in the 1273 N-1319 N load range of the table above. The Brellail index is 299.3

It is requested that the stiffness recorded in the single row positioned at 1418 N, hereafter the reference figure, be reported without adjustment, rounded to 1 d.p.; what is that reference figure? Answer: 168.6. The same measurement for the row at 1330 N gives 289.7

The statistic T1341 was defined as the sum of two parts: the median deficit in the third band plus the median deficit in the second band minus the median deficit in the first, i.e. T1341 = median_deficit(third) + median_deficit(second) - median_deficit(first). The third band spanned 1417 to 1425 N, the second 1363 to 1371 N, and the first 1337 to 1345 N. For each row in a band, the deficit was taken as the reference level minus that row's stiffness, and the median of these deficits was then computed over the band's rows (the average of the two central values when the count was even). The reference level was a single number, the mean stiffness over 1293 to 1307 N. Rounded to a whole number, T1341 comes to 48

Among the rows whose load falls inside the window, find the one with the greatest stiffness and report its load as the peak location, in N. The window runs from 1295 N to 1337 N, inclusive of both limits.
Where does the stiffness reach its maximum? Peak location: 1298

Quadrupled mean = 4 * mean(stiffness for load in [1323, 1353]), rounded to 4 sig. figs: 1058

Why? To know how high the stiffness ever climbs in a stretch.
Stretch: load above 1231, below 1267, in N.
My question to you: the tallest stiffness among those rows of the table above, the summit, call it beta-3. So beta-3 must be 437.7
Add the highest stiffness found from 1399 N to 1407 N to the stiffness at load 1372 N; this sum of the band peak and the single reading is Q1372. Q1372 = 577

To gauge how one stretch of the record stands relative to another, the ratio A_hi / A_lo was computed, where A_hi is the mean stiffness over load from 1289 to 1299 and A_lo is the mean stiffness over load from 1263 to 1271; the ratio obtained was 0.891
